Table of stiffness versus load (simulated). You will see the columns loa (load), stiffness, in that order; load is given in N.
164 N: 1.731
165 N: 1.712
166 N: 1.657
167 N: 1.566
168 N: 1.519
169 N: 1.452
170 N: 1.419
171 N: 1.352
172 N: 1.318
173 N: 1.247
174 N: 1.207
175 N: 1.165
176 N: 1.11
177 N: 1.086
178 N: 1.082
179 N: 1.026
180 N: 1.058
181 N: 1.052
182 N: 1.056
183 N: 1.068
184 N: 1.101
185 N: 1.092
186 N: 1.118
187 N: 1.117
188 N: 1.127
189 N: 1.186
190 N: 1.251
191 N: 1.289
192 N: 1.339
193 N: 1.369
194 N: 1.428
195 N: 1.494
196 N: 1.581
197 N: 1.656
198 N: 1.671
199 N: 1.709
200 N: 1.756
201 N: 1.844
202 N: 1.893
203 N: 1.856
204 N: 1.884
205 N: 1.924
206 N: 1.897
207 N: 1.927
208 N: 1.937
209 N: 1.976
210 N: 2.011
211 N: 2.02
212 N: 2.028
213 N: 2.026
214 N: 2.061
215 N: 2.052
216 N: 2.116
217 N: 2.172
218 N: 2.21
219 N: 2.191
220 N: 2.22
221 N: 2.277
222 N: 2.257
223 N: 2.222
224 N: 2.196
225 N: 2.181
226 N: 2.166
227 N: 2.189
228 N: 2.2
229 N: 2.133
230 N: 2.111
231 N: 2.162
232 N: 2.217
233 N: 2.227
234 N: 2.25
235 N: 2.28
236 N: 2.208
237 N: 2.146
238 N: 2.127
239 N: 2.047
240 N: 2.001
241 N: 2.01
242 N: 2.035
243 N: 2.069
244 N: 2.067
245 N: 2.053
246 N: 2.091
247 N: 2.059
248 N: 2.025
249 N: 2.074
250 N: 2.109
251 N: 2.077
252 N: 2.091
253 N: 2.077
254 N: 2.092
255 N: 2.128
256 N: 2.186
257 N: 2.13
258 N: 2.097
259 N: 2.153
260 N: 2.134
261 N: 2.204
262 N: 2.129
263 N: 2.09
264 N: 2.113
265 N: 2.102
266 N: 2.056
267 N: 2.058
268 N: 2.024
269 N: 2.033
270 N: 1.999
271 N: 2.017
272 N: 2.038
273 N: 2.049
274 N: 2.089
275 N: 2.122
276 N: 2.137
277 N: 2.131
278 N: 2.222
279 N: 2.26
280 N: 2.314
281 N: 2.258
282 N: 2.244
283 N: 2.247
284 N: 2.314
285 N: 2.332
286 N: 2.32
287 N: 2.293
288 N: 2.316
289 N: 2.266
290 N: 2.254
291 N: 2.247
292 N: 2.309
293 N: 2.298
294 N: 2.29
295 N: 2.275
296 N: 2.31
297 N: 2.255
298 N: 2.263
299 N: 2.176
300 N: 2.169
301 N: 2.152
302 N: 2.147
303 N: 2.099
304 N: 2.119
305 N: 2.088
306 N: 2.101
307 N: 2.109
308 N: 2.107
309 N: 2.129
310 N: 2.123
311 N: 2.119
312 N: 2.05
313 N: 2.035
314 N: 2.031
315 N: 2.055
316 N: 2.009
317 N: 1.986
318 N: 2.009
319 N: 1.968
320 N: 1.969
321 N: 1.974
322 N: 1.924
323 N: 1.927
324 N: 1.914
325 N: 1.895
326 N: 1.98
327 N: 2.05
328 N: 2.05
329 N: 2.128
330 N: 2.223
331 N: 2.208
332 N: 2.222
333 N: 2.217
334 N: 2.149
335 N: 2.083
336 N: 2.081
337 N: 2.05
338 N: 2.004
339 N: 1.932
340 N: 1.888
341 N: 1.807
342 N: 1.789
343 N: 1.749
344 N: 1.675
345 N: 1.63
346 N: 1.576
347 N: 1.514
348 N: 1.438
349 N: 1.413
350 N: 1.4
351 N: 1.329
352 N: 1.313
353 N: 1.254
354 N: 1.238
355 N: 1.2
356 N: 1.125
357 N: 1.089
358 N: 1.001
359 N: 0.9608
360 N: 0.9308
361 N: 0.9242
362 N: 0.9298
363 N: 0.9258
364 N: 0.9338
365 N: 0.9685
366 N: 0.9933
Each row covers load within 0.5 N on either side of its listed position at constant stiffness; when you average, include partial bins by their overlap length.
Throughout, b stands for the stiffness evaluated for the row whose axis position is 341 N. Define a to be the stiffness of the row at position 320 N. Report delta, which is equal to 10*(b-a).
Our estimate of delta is -1.6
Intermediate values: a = 1.969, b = 1.807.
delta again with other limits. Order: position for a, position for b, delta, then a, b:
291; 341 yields -4.4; 2.247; 1.807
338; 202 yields -1.1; 2.004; 1.893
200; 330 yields 4.7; 1.756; 2.223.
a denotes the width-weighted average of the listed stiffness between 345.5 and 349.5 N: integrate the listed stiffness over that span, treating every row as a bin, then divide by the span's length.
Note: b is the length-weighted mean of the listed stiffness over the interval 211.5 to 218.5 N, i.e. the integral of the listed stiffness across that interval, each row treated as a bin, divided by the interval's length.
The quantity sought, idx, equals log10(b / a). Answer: 0.15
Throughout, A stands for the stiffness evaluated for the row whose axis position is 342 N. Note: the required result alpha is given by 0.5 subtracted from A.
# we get 1.3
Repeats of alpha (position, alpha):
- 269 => 1.5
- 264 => 1.6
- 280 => 1.8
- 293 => 1.8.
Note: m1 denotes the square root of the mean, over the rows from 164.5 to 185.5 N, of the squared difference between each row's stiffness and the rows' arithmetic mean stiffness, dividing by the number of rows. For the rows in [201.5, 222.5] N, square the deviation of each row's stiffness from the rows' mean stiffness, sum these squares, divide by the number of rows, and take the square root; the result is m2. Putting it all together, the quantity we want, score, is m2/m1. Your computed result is 0.61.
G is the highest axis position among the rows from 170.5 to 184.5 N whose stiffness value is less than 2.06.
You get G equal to 184 N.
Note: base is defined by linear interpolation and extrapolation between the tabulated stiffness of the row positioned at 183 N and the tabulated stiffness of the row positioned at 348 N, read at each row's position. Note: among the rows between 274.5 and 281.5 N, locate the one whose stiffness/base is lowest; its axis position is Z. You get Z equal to 275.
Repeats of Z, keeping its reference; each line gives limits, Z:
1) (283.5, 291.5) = 291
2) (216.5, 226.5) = 226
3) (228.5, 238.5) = 238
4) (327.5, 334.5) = 328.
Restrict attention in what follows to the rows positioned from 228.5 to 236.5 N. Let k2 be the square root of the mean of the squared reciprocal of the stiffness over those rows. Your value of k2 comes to 0.455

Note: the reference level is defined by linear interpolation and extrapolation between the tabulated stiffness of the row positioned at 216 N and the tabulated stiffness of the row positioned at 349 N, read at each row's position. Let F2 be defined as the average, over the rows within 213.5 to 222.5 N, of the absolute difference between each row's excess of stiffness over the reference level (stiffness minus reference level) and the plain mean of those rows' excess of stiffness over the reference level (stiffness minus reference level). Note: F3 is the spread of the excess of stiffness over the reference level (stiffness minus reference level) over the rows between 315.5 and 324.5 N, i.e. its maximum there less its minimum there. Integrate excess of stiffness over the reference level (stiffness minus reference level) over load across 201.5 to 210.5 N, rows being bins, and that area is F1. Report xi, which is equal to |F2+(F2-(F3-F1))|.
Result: 2.1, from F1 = -2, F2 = 0.08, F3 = 0.06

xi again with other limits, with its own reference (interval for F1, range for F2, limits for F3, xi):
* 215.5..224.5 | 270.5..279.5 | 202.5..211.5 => 0.9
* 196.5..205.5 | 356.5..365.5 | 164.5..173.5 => 3.9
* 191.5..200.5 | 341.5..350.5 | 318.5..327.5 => 5.9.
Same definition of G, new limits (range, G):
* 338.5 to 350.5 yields 350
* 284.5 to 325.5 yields 325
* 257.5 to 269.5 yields 269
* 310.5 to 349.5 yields 349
